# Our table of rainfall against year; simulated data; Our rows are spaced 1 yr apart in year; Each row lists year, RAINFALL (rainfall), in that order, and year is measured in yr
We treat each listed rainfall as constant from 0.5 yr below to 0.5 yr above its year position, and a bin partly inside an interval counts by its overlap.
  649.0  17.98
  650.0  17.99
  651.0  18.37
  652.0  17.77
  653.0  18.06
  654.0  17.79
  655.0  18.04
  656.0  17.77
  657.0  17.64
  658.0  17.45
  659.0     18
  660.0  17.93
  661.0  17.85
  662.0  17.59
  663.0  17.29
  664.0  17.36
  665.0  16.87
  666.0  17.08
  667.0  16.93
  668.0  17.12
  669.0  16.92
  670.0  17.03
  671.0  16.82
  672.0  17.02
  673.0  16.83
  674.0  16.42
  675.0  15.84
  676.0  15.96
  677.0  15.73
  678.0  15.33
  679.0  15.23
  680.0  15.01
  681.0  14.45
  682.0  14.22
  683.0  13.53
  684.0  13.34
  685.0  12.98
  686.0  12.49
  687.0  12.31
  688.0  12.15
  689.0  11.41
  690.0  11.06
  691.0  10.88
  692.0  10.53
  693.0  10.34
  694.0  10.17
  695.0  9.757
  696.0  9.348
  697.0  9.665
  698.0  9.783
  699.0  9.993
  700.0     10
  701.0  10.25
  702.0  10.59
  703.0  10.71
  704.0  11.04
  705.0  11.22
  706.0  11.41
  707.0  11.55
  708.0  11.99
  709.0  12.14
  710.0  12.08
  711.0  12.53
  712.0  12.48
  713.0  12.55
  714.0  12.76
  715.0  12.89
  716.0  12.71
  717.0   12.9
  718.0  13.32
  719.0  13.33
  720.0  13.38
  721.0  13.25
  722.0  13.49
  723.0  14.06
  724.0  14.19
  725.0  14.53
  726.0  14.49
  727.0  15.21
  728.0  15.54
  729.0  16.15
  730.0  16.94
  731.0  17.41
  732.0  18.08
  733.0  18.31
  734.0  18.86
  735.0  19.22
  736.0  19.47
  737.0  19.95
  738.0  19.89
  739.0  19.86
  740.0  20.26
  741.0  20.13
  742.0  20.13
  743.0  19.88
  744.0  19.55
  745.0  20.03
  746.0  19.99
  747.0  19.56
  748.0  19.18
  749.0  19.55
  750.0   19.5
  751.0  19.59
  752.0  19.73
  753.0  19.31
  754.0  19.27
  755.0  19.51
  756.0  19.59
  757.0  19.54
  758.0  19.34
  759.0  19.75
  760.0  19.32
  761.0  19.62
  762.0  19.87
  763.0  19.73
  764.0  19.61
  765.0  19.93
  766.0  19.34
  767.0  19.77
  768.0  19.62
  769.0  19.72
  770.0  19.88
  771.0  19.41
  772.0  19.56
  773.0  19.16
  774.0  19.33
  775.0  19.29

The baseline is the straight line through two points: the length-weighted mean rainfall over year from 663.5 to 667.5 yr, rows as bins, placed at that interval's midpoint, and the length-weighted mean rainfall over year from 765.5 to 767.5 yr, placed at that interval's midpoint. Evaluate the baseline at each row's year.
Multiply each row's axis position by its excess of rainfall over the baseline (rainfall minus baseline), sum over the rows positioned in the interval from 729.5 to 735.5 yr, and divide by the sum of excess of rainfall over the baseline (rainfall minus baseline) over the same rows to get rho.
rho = 730.3 yr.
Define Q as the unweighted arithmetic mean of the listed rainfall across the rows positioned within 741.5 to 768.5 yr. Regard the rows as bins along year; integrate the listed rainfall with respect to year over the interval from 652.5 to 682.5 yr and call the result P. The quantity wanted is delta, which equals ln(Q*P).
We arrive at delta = 9.2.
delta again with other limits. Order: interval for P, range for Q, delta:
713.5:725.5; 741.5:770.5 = 8.1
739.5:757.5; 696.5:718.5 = 8.3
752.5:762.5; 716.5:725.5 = 7.9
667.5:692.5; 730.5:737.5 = 8.8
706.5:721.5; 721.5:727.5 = 7.9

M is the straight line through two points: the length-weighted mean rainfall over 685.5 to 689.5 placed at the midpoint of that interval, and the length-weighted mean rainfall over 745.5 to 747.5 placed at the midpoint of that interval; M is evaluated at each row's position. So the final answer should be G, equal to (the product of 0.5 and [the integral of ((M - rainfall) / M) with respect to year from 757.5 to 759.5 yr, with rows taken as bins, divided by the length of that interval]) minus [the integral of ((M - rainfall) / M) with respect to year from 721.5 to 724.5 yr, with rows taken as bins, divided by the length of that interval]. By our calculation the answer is -0.13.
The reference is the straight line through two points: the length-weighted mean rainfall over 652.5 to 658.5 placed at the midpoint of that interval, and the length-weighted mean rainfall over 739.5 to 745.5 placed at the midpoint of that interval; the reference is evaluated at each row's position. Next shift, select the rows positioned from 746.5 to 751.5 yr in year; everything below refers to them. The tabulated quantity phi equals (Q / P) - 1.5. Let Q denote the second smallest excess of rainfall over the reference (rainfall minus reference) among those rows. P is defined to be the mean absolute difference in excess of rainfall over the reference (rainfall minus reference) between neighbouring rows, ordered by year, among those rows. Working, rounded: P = 0.22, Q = -0.7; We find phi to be -5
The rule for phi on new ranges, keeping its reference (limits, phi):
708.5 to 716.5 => -45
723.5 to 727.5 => -16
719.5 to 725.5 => -24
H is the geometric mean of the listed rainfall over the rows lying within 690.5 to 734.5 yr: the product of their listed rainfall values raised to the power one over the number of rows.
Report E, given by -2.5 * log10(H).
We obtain -2.75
